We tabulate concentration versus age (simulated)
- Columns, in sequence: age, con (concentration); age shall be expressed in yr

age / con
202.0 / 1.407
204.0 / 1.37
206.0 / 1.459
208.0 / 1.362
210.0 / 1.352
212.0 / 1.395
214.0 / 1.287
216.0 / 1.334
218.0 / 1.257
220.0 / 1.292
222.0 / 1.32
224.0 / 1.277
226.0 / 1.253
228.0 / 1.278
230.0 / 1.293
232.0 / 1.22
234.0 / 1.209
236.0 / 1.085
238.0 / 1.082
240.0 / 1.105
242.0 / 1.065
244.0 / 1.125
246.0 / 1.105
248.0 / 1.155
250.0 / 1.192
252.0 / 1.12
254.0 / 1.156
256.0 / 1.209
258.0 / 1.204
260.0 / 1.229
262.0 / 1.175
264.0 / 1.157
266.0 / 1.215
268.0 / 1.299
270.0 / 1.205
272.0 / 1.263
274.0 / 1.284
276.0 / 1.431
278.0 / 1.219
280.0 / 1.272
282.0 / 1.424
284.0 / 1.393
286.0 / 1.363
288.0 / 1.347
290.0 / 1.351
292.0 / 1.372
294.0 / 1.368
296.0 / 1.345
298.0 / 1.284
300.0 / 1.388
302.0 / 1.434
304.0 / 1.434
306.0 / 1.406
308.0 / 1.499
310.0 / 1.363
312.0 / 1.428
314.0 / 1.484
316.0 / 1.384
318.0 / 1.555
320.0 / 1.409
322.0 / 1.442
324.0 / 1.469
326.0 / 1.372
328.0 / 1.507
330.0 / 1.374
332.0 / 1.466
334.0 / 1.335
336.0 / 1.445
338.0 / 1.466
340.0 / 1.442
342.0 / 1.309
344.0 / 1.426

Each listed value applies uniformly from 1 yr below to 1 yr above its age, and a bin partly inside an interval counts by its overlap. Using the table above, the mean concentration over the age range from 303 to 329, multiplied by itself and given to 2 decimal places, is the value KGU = 2.08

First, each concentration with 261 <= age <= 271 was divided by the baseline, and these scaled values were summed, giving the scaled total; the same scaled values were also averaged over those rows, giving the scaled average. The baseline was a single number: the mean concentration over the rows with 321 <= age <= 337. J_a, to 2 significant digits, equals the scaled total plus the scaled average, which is 5.1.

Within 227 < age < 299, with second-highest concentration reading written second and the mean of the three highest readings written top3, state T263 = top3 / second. 0.994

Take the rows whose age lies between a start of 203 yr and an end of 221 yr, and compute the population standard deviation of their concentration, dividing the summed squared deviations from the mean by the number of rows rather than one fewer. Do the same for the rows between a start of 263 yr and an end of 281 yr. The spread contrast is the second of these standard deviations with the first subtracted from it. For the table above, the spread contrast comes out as 0.015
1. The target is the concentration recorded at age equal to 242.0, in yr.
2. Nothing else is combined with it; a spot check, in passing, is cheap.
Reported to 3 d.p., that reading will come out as 1.065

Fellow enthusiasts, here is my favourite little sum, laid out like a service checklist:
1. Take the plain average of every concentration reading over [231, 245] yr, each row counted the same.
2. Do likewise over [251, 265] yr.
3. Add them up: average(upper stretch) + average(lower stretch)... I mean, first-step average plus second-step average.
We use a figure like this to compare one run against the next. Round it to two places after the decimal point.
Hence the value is 2.31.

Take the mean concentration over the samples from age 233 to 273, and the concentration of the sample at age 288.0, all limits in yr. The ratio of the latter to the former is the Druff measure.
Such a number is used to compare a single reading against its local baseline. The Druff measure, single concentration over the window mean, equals 1.15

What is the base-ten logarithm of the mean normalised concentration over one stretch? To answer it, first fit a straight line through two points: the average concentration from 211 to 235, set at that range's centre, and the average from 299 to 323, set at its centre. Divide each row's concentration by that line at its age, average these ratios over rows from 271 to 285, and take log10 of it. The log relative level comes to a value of -0.017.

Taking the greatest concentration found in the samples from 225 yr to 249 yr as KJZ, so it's 1.293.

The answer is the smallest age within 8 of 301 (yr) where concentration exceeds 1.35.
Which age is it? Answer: 294.0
